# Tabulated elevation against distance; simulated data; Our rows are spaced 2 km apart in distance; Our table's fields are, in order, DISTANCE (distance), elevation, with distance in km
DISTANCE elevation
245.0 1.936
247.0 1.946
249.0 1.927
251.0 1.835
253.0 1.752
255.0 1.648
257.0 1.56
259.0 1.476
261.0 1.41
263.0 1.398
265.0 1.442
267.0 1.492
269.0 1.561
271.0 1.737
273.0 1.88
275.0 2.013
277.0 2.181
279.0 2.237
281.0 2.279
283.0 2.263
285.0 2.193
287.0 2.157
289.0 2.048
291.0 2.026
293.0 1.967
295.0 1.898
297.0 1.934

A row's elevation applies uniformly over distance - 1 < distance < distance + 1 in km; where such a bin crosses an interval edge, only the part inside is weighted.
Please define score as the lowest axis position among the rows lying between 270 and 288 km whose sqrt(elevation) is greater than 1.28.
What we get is 271.0 km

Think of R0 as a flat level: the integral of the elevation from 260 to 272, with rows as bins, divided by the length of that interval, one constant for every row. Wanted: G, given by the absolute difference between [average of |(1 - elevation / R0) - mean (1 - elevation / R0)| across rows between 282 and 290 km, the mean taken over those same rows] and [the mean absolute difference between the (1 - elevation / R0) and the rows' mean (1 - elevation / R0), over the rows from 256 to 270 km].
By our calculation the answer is 0.007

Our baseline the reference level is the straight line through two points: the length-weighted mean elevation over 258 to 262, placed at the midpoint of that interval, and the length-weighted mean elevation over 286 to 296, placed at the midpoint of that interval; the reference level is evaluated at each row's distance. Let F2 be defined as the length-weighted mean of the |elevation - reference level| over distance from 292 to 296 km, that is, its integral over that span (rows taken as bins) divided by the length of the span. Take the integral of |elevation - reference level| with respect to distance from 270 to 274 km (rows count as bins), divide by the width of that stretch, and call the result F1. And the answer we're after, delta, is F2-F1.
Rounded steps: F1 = 0.14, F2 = 0.1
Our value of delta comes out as 0.0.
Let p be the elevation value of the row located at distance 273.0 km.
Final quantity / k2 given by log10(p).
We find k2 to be 0.27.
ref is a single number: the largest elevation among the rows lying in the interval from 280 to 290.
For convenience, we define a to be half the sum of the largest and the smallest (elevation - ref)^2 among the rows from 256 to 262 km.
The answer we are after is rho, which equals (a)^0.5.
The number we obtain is 0.8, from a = 0.6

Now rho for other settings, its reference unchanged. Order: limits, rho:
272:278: 0.3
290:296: 0.3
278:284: 0.0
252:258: 0.6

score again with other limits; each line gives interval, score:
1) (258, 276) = 271.0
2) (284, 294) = 285.0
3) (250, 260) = 251.0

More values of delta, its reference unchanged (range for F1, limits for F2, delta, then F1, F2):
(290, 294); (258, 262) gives 0.0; 0.05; 0.1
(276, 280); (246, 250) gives 0.3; 0.43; 0.7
